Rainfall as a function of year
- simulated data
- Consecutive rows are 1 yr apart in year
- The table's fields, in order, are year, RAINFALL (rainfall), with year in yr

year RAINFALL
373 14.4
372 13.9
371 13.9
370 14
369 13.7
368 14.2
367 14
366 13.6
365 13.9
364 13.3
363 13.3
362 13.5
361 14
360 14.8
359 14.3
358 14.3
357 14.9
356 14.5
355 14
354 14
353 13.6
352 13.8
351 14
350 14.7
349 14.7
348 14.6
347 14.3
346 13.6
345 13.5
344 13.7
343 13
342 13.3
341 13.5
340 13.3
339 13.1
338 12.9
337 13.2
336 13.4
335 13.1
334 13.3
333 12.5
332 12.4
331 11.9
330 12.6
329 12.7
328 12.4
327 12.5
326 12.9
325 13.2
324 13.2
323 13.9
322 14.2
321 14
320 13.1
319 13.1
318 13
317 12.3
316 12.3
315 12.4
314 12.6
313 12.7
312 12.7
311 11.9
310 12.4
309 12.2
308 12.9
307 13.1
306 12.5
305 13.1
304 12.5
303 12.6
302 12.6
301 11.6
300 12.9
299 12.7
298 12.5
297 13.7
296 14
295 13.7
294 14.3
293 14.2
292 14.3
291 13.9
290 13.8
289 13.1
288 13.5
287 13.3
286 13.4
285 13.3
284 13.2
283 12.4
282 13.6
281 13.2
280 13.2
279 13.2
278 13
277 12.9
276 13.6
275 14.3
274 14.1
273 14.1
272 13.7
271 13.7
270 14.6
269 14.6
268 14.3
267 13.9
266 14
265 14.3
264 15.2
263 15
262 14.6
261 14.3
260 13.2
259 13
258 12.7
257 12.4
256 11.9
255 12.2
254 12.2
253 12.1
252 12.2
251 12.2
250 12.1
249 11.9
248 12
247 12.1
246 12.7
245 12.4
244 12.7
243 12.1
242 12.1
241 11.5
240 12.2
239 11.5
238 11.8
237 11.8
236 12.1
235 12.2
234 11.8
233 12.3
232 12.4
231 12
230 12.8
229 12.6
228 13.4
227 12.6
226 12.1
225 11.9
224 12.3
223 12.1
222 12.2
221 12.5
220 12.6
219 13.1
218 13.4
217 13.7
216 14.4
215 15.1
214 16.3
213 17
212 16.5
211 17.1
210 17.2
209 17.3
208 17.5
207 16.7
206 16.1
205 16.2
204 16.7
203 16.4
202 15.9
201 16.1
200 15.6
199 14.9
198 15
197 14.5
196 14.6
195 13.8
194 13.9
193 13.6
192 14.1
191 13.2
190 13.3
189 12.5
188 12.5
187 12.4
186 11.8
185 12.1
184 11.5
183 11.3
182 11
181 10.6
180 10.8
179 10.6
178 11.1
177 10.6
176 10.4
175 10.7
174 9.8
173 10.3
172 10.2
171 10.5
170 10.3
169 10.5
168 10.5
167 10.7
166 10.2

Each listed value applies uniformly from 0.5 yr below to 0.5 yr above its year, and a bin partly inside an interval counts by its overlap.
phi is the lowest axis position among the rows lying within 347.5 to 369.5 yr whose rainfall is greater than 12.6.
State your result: 348 yr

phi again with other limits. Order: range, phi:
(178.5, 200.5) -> 190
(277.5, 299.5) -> 278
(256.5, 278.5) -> 258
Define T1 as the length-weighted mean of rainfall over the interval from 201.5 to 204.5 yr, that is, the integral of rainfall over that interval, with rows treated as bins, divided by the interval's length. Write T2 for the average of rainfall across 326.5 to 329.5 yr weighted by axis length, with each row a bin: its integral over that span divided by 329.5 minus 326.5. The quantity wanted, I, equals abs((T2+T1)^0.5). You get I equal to 5.37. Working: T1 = 16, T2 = 12.5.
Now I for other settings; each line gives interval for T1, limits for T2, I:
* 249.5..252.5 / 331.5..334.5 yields 4.99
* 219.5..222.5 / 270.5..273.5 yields 5.13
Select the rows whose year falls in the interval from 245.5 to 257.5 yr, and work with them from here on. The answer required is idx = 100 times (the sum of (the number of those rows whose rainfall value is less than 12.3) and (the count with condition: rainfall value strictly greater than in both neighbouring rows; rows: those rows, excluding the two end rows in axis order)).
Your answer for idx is 1000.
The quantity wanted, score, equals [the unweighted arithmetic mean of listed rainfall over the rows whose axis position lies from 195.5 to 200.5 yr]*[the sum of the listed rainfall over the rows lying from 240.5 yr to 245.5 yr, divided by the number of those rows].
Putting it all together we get 181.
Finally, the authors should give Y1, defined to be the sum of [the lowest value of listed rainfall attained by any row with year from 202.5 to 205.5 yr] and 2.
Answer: 18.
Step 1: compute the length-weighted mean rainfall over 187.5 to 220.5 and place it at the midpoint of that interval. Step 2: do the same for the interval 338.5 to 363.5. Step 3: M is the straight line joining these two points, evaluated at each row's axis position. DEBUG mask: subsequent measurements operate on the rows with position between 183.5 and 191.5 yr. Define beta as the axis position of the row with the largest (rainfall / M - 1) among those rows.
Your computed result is 190 yr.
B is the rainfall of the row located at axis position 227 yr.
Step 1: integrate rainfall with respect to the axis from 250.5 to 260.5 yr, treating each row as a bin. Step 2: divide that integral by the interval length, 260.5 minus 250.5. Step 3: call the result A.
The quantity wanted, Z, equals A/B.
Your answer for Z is 0.98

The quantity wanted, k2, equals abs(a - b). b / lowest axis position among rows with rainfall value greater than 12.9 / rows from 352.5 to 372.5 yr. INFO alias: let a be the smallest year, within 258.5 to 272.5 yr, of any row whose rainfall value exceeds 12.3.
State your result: 94 yr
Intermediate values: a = 259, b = 353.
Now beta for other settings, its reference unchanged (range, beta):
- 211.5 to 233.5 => 213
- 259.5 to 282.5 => 264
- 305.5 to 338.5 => 322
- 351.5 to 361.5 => 357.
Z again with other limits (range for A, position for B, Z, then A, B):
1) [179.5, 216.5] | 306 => 1.16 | 14.5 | 12.5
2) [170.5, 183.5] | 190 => 0.80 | 10.6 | 13.3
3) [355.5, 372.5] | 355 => 1.00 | 14.0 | 14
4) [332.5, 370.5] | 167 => 1.29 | 13.8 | 10.7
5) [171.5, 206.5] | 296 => 0.93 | 13.0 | 14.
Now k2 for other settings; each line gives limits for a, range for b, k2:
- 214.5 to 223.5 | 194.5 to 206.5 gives 20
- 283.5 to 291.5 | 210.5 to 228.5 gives 73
